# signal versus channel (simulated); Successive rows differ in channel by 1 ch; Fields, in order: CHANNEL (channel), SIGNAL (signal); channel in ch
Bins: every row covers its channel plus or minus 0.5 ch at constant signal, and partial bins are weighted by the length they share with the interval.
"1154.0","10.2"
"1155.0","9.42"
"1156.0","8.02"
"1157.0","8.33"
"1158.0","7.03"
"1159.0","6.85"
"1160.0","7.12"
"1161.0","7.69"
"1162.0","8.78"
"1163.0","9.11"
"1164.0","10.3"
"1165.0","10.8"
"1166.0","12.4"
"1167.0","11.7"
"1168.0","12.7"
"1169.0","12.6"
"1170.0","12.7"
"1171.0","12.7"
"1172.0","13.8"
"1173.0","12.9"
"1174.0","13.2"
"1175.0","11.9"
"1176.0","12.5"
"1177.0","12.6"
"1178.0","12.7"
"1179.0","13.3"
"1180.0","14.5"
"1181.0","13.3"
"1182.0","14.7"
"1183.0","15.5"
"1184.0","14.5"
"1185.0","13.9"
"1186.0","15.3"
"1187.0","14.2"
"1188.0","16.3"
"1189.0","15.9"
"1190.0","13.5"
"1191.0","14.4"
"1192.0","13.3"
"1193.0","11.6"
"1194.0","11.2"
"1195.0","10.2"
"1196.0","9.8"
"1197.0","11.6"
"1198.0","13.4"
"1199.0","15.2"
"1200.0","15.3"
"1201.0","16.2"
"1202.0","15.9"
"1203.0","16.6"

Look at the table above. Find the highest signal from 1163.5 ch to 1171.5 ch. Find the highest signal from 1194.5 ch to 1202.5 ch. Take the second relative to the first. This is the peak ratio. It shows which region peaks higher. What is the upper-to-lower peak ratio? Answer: 1.28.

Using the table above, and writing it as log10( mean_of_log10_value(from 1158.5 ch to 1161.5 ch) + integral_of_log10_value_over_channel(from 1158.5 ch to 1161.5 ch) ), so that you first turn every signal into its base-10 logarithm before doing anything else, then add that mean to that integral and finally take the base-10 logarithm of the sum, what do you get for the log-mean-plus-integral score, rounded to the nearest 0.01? 0.54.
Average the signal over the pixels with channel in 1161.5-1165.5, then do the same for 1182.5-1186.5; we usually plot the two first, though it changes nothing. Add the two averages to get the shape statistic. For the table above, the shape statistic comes 25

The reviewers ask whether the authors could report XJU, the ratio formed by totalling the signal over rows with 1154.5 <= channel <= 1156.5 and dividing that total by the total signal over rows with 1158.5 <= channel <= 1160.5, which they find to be 1.2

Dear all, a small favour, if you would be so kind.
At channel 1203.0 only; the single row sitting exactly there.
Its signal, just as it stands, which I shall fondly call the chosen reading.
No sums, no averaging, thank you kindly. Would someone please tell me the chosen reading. 16.6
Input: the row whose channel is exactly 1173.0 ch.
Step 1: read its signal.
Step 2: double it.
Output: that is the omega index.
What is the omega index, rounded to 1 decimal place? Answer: 25.8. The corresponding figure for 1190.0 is 27.0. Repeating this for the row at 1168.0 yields 25.4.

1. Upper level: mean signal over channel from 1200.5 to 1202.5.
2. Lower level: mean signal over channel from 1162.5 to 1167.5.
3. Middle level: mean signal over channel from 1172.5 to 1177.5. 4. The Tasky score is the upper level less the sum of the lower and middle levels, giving -7.4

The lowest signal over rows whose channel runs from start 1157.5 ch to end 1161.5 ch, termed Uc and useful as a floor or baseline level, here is 6.85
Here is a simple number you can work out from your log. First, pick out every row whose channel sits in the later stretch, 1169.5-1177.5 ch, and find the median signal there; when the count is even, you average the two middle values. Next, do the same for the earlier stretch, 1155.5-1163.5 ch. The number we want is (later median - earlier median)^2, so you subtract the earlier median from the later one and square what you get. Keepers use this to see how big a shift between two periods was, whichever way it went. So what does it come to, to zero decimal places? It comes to 23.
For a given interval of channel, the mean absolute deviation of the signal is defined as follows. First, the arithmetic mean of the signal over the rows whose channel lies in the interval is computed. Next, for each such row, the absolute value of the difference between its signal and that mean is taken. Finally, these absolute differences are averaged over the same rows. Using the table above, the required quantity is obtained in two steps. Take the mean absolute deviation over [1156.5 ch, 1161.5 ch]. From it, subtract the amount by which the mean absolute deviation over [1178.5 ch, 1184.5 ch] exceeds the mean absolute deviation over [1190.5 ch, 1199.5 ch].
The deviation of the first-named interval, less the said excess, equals 1.4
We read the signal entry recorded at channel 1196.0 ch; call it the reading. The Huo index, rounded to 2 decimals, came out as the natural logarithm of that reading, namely 2.28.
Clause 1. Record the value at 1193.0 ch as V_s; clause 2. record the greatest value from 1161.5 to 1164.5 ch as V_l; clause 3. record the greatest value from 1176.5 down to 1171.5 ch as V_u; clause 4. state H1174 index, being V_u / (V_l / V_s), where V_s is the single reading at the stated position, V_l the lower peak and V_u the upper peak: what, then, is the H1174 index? 15.5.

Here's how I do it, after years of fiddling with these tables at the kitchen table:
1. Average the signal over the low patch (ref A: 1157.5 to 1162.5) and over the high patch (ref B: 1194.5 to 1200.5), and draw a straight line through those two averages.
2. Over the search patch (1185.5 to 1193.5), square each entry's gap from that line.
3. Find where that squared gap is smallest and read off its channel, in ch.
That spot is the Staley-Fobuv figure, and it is 1193.0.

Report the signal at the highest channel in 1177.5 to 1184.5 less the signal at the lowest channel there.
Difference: 1.8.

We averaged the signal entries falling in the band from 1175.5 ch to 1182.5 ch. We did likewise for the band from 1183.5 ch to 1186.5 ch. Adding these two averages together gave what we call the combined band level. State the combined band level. 27.9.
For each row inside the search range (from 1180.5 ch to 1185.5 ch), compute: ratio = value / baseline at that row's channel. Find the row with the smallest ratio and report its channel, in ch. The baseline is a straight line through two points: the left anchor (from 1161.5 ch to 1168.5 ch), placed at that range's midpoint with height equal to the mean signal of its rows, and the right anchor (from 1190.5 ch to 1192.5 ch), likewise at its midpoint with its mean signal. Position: 1181.0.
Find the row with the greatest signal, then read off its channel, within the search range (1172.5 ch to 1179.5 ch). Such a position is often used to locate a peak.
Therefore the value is 1179.0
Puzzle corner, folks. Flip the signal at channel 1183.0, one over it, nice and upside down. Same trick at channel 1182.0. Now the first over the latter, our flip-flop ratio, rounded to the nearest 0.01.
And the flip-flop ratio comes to 0.95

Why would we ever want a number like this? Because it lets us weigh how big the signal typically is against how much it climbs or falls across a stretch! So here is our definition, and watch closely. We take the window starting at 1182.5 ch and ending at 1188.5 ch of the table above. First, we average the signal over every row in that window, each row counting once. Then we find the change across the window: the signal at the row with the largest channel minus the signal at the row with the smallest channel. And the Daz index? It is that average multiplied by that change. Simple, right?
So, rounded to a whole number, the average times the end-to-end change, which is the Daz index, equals 12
